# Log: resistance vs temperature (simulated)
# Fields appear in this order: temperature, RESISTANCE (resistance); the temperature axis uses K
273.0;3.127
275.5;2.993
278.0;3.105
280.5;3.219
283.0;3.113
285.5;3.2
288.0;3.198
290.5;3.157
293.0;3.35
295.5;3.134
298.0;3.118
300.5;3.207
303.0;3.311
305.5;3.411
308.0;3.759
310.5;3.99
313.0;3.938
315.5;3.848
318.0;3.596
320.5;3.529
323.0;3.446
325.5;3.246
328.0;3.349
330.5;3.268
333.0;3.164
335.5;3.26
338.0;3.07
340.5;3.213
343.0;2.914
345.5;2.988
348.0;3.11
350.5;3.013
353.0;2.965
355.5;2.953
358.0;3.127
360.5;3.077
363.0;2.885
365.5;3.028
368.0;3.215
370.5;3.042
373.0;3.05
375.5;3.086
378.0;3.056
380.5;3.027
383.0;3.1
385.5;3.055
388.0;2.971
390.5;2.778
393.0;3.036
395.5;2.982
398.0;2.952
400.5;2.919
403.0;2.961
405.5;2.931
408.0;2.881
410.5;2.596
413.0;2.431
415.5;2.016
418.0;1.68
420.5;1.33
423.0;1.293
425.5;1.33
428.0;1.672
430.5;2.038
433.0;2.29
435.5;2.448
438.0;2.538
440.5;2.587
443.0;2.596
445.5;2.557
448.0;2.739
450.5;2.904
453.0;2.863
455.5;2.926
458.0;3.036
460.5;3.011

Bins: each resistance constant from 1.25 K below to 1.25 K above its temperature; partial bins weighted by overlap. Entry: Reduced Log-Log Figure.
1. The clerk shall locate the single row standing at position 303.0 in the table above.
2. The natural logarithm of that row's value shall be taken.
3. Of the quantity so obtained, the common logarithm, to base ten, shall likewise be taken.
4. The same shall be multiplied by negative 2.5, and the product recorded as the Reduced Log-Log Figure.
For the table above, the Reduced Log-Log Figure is -0.195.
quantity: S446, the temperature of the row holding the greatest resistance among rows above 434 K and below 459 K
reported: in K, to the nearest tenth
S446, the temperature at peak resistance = 458.0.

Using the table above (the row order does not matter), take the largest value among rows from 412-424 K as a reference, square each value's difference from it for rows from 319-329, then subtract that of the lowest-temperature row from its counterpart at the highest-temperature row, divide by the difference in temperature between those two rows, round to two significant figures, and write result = -0.048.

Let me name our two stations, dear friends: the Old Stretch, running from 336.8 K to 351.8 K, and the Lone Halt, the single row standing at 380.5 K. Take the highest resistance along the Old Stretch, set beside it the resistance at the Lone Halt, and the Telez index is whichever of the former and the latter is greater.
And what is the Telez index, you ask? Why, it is 3.21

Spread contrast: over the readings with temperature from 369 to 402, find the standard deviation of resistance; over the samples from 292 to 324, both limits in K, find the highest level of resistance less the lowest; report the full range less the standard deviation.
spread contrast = 0.79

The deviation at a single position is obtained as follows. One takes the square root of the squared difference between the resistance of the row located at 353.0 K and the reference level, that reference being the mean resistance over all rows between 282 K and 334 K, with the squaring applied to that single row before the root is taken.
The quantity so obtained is 0.43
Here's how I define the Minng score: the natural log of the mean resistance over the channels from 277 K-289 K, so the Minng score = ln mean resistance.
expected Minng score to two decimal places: 1.15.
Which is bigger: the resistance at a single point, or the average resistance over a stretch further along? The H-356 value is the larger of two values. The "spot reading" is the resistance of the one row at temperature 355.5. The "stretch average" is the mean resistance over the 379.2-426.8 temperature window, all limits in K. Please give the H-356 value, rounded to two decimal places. 2.95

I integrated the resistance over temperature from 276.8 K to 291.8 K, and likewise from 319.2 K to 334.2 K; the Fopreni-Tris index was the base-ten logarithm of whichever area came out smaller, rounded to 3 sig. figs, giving 1.68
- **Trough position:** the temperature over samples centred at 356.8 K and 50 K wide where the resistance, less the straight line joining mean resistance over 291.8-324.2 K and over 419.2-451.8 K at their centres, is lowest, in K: 343.0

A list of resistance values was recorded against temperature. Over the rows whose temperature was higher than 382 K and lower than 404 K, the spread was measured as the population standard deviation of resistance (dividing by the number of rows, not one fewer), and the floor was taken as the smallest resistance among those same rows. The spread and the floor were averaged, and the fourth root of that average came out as 1.09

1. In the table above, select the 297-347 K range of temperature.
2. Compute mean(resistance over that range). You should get 3.38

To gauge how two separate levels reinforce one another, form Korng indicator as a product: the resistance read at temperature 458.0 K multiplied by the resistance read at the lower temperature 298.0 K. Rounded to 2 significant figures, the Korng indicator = 9.5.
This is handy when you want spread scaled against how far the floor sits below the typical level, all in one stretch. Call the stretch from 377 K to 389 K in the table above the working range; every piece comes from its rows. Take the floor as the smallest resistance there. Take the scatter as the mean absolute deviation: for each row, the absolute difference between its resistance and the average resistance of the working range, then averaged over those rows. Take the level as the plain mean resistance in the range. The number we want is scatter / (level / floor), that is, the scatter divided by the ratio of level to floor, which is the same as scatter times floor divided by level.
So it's 0.033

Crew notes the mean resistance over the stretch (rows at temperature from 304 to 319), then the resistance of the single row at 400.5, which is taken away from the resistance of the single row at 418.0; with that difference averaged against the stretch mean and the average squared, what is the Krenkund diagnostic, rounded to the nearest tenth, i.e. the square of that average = 1.6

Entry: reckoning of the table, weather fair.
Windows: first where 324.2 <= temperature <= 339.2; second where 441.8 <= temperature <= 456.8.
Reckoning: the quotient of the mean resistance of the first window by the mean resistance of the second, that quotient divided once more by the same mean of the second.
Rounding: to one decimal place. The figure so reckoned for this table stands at 0.4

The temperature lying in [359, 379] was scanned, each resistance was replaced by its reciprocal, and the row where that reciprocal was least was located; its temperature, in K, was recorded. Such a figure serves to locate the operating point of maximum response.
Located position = 368.0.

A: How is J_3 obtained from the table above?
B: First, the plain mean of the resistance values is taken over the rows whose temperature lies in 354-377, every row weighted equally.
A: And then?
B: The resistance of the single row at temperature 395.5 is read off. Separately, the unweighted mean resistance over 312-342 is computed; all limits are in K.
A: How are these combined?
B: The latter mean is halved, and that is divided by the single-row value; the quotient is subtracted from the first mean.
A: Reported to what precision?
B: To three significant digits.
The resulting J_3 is 2.48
